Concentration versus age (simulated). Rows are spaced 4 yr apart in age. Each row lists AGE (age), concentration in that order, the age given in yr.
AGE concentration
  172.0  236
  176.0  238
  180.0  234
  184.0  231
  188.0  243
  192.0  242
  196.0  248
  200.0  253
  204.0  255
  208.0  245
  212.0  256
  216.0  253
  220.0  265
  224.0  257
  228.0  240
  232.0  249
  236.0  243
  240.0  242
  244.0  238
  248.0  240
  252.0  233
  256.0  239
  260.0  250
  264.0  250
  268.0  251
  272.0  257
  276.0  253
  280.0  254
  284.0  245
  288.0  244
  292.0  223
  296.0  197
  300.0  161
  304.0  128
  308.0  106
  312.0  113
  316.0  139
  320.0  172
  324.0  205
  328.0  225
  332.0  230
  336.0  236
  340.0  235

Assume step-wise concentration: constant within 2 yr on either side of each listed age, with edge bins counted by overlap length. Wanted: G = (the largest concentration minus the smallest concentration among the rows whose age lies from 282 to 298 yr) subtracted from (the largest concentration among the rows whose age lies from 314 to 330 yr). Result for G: 177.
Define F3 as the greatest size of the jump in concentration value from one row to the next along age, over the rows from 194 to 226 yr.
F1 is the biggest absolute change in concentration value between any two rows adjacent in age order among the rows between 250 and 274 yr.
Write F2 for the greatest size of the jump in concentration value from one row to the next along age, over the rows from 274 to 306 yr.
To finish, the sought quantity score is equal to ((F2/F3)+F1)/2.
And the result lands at 7.0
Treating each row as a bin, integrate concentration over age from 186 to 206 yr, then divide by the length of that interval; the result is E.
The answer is 248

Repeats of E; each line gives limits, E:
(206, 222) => 255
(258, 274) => 252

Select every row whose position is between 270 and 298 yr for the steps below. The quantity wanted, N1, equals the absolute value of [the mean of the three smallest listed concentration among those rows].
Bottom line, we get 221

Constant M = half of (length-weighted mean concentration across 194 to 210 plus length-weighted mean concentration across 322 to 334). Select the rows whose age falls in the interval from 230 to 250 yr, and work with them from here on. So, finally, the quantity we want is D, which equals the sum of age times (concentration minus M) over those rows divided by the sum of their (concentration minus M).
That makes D 237.5 yr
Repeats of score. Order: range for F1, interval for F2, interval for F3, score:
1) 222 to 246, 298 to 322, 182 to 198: 9.9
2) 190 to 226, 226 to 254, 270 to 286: 6.5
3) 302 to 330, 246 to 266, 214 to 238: 16.8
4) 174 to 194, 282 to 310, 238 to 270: 7.6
